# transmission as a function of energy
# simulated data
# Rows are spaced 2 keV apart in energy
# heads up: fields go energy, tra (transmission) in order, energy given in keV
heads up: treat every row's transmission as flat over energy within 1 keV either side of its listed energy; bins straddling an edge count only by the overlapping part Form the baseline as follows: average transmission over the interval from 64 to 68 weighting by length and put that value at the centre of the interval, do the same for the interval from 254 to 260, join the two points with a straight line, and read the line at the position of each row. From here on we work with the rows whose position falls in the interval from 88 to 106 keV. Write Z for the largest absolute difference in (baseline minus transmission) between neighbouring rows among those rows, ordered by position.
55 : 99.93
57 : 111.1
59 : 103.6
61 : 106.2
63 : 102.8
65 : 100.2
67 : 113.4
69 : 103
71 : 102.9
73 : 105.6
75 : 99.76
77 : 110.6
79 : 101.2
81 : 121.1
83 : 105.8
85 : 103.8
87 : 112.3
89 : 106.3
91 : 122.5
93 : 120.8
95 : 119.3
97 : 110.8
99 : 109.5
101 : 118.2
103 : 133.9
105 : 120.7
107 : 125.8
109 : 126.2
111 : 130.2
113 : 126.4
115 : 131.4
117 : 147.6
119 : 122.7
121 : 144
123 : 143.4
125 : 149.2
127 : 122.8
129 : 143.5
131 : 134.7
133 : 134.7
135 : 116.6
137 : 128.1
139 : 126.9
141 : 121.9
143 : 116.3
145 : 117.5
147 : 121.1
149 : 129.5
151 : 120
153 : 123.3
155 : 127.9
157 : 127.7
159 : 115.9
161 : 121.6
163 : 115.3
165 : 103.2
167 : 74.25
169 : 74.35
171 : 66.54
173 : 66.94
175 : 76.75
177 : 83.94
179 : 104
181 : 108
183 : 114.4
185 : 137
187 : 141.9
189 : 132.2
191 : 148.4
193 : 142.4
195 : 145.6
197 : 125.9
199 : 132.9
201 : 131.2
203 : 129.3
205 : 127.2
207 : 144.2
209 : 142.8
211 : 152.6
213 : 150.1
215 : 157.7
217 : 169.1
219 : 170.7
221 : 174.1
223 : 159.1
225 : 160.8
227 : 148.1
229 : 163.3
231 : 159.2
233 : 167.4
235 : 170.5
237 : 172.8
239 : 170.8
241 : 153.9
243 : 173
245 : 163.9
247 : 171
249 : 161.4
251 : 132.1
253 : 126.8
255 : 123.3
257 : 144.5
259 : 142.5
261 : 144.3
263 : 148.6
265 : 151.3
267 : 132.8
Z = 16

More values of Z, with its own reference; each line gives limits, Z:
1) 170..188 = 22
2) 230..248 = 19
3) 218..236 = 15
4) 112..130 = 27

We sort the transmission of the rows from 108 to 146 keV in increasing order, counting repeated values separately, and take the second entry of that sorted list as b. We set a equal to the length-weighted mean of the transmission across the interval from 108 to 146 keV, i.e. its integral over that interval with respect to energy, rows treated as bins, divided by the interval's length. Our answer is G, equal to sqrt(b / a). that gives 0.94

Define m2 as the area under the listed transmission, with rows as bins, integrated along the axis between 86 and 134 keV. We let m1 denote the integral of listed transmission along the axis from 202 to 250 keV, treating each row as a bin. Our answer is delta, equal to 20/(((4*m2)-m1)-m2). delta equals 0.0019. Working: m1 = 7626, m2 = 6114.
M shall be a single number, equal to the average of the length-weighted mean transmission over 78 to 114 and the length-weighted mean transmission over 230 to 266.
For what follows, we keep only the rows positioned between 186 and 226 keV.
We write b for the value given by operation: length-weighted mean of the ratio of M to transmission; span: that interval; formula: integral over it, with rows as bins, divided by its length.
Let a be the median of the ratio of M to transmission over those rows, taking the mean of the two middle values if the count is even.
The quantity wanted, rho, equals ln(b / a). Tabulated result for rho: 0.00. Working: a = 0.94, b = 0.9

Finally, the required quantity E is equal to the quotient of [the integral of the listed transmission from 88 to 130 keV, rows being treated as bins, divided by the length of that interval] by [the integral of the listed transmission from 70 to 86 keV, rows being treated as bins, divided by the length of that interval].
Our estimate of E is 1.20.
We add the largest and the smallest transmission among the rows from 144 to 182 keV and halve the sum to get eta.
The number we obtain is 98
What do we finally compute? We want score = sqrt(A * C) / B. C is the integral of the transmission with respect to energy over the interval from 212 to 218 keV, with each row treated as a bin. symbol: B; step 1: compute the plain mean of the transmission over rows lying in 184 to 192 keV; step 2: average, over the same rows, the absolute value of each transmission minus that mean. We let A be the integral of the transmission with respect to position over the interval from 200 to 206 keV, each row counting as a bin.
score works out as 163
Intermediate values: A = 775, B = 5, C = 954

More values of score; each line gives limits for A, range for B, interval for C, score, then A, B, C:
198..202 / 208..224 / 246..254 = 89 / 528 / 9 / 1183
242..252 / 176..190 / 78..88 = 78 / 1603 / 17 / 1088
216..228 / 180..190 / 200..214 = 158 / 1964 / 12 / 1955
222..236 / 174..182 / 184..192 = 124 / 2257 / 13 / 1119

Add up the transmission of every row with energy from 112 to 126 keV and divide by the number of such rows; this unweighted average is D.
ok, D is 138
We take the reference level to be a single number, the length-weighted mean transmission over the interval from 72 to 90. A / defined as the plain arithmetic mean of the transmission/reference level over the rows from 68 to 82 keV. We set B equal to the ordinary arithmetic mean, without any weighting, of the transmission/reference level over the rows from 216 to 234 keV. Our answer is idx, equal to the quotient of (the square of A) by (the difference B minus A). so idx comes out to 2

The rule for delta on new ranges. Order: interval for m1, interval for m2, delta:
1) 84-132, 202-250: 0.0012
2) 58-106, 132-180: 0.0019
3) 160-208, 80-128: 0.0016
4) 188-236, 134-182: 0.0024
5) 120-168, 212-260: 0.0012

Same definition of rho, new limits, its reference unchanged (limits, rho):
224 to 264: 0.04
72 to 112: 0.01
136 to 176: 0.14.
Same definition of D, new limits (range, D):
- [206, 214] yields 147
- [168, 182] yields 83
